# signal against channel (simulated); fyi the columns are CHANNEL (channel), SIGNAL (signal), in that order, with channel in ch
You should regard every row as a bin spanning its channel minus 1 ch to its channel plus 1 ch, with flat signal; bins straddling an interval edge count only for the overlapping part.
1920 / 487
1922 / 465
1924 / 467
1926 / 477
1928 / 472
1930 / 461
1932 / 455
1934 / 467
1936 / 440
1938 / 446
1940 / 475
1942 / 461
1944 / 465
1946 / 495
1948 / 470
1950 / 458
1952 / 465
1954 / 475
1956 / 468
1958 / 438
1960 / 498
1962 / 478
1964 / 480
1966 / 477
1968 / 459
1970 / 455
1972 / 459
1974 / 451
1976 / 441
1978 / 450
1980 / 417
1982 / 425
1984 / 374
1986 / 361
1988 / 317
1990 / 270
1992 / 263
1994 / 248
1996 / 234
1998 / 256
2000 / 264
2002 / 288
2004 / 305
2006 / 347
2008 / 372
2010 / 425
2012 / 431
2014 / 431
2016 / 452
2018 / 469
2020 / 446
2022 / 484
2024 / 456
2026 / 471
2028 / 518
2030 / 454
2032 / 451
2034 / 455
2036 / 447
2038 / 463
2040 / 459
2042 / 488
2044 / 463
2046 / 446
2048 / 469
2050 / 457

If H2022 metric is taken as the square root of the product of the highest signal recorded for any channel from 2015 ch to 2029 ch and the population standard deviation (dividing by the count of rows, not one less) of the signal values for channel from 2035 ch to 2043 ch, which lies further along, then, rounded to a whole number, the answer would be 88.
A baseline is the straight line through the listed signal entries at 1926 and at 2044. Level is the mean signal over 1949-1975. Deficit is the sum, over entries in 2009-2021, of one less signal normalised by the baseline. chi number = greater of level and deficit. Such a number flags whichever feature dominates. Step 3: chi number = 466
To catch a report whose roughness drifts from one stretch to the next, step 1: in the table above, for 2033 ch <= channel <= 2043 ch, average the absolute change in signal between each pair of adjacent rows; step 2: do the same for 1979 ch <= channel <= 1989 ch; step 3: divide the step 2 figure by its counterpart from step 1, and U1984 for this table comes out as 2.0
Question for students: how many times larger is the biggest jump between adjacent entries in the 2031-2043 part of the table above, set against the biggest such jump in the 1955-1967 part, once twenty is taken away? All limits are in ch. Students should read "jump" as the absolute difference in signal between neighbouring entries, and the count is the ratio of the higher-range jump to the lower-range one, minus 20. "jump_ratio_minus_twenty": -19.5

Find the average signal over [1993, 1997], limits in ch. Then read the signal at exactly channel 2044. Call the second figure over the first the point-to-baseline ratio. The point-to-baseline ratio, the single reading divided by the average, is 1.92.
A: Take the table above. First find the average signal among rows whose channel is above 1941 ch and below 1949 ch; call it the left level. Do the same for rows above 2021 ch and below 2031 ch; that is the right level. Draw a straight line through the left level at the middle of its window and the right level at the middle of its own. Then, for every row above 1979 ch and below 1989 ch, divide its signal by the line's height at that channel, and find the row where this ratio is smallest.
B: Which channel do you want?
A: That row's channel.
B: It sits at 1988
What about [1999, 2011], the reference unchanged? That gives 2000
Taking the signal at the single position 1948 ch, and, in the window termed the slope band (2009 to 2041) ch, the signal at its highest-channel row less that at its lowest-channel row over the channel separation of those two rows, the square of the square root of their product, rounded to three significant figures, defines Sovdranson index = 533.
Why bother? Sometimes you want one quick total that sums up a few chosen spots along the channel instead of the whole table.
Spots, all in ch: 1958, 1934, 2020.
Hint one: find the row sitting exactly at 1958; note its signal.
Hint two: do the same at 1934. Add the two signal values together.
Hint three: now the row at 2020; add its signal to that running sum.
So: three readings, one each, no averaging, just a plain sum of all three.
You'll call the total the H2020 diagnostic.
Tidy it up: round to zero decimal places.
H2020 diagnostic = 1351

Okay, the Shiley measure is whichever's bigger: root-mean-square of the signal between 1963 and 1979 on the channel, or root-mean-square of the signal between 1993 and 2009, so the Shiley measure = 459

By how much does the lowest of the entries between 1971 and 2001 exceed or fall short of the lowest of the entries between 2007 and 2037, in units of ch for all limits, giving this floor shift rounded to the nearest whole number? -138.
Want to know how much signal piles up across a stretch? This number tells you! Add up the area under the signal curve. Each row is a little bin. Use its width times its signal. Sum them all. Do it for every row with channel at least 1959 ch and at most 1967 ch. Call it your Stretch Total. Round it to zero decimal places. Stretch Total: 3866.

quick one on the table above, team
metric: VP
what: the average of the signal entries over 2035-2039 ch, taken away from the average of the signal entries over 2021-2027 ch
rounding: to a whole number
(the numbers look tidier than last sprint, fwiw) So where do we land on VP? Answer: 15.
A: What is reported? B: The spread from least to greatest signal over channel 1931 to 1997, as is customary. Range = 264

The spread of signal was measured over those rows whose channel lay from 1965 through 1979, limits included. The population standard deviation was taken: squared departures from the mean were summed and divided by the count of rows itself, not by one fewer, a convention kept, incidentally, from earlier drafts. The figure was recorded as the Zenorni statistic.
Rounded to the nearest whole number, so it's 10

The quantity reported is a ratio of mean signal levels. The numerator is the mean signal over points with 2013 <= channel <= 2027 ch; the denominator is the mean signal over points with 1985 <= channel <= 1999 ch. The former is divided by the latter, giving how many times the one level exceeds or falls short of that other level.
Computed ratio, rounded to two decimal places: 1.65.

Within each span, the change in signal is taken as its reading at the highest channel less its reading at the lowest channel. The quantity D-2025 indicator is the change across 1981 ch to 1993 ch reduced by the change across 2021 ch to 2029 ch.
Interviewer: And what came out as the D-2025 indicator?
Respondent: -196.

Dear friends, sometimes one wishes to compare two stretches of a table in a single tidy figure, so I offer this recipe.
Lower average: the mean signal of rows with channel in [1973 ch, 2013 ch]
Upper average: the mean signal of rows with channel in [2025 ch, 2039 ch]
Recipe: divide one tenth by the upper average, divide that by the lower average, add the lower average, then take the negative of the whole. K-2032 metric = -347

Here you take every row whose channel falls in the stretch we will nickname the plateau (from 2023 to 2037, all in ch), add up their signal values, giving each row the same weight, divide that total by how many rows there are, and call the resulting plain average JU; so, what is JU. 464.6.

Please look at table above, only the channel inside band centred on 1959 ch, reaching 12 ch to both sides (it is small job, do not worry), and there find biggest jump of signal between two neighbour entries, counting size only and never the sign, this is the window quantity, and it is 60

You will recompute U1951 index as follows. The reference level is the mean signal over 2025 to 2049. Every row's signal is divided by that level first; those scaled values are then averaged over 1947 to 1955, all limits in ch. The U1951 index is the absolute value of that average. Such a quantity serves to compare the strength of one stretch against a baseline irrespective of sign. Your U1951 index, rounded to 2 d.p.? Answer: 1.00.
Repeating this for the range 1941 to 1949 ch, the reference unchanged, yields 1.02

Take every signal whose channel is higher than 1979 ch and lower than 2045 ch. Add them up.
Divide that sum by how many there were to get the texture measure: 394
